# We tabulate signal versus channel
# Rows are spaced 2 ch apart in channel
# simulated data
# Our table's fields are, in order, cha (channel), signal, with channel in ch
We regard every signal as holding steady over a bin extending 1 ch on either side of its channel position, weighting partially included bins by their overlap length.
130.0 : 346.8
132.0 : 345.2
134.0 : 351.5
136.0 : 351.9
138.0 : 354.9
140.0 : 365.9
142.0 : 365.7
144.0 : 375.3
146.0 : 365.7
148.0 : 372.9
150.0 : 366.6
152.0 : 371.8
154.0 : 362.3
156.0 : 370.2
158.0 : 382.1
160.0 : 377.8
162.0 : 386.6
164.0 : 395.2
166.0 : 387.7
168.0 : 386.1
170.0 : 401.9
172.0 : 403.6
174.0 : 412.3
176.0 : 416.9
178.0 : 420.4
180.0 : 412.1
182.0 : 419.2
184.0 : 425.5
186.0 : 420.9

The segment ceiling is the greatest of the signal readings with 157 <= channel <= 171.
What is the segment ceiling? 401.9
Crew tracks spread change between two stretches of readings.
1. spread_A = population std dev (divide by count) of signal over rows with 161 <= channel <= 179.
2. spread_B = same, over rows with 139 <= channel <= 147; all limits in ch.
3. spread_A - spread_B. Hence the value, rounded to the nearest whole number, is 8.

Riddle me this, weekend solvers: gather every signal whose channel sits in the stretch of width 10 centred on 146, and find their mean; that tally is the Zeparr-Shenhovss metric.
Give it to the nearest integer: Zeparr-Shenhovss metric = 369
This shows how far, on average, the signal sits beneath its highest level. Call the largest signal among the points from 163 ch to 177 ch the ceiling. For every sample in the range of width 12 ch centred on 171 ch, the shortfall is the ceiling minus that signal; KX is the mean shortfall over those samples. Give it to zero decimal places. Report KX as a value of 15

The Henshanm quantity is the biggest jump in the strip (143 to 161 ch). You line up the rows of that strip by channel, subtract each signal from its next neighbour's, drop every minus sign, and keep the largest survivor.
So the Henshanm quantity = 11.9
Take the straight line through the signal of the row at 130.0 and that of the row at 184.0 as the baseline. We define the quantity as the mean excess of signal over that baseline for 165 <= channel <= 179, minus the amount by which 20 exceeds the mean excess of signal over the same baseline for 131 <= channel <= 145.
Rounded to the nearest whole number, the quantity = -24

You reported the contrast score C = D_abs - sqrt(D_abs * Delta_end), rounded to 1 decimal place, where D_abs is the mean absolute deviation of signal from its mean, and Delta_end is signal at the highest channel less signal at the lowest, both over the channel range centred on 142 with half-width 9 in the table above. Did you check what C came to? -3.3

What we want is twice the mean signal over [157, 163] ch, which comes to 764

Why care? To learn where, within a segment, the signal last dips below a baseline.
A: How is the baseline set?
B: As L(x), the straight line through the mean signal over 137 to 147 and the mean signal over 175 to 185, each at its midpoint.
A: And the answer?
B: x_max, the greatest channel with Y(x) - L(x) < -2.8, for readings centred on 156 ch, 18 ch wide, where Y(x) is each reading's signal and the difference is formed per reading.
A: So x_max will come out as 162.0 ch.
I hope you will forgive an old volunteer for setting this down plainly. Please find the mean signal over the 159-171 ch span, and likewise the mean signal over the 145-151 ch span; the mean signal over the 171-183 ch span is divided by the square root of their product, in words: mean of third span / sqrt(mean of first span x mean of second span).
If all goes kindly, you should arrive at 1.09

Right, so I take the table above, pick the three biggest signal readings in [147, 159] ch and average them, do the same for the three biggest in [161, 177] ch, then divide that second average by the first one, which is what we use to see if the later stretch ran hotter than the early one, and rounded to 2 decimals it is 1.09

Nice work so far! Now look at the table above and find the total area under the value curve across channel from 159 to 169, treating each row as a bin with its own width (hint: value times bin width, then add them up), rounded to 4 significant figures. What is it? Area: 3867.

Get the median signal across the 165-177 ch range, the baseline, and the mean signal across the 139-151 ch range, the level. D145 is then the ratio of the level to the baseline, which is 0.92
